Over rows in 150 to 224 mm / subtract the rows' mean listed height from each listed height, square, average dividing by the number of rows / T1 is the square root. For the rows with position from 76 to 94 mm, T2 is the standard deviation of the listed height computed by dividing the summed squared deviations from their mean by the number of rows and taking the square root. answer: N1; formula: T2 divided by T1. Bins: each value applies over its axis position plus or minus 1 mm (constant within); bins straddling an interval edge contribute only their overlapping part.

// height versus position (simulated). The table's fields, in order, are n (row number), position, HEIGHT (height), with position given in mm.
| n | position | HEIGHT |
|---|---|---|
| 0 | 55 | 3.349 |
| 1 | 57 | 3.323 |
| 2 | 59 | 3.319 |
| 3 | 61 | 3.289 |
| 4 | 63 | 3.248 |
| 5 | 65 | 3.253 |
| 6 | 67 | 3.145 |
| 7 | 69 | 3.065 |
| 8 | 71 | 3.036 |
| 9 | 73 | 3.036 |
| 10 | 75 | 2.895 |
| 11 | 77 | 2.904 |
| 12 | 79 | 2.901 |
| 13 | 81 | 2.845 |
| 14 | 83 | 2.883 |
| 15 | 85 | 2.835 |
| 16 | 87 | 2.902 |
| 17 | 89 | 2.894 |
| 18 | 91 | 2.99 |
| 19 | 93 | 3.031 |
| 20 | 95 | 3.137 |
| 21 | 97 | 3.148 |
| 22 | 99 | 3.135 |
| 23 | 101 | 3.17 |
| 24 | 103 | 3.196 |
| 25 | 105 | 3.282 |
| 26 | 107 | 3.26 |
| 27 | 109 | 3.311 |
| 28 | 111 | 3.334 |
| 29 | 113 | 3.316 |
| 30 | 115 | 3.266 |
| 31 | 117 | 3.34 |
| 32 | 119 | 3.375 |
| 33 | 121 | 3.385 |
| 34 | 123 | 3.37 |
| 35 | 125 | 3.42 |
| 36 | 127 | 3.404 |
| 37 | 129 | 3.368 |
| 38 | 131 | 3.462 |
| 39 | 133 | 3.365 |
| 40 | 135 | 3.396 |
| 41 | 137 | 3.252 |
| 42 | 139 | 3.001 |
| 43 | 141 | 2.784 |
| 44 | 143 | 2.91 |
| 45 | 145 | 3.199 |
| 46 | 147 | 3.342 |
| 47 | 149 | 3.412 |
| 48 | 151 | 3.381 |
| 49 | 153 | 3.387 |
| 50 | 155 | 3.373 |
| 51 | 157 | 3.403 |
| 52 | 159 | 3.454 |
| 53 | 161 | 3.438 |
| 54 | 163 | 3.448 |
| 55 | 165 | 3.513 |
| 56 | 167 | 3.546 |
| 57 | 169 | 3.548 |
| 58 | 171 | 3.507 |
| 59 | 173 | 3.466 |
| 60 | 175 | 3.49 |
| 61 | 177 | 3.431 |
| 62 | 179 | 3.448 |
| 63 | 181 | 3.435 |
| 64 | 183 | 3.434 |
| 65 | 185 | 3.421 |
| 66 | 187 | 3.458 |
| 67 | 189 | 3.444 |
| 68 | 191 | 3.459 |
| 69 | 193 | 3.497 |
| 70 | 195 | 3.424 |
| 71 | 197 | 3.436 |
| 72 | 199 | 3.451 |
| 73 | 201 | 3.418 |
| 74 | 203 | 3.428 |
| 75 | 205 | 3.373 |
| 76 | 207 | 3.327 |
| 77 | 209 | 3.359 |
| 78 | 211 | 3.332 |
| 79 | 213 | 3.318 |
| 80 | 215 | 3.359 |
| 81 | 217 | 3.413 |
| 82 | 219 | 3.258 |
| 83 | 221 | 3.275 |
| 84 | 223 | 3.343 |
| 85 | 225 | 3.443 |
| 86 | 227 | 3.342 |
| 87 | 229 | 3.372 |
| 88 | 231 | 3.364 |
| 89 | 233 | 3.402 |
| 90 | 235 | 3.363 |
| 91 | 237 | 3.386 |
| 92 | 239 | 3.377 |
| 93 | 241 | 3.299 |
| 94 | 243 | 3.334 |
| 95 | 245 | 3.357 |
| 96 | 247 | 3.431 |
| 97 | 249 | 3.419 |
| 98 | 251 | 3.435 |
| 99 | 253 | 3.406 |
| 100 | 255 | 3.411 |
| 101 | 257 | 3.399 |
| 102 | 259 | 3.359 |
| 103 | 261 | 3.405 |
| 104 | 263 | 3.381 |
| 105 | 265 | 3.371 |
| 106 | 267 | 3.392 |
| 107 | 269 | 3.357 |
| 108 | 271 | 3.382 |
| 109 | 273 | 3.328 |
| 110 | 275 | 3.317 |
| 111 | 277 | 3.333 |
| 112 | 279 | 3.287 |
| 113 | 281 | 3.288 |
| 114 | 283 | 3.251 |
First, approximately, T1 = 0.067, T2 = 0.060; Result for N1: 0.9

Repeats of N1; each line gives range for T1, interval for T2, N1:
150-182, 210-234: 1.0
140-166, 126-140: 0.7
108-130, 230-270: 0.8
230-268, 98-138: 2.6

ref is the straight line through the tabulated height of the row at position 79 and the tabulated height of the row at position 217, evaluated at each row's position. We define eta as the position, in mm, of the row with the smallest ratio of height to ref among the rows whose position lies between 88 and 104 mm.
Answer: 89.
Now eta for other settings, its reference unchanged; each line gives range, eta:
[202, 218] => 213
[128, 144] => 141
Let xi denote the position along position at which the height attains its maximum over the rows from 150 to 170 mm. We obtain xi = 169 mm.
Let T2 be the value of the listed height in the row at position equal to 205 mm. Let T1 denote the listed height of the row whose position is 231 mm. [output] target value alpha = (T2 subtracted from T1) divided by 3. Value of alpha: 0.00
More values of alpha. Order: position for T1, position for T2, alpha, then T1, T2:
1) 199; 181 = 0.01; 3.451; 3.435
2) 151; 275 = 0.02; 3.381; 3.317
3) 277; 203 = -0.03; 3.333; 3.428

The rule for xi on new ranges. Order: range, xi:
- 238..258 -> 251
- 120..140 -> 131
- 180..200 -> 193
